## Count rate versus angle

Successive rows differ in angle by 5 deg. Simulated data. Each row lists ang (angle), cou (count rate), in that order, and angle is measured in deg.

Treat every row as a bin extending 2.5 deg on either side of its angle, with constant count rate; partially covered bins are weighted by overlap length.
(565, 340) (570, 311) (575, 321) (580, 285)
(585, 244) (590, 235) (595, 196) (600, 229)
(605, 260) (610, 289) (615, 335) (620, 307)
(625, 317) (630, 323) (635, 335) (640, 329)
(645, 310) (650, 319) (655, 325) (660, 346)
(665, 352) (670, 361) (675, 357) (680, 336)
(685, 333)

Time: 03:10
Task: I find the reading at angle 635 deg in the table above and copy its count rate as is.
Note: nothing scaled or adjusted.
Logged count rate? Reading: 335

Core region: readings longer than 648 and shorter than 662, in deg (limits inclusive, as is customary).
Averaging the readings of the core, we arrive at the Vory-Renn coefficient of 330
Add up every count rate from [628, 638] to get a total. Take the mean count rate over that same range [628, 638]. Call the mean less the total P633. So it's -329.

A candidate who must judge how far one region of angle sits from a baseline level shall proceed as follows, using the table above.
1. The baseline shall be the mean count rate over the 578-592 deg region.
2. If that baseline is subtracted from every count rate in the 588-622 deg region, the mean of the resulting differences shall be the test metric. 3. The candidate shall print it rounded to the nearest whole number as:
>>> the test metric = 10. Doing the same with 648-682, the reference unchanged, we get 88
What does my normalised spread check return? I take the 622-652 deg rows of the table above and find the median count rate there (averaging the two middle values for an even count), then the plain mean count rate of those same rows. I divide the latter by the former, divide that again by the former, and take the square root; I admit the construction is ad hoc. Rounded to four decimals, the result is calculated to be 0.0559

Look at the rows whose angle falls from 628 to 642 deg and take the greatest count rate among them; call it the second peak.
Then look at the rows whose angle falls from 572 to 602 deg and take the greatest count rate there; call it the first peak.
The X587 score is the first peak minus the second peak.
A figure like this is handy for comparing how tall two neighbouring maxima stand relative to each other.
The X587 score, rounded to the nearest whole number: -14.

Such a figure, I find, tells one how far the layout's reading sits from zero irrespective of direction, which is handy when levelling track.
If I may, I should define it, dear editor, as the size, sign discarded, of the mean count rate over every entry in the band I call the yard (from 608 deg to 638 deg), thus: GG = 318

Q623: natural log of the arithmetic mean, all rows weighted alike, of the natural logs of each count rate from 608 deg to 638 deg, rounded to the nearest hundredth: 1.75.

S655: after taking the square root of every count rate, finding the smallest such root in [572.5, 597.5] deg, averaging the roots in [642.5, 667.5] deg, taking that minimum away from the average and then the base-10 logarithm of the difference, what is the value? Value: 0.62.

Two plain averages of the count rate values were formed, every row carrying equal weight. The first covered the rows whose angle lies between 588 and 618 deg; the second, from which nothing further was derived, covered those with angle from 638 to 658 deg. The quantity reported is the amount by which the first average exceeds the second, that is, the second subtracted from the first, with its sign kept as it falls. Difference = -63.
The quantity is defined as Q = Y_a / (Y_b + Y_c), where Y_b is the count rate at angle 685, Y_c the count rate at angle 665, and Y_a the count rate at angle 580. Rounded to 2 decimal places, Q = 0.42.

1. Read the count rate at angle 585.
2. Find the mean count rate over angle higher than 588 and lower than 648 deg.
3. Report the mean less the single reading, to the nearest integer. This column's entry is 45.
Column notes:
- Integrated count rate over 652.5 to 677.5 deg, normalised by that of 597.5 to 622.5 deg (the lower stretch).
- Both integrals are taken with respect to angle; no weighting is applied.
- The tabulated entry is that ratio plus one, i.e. 2.23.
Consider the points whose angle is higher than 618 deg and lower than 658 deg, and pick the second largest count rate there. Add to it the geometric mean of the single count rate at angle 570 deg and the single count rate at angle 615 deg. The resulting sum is 652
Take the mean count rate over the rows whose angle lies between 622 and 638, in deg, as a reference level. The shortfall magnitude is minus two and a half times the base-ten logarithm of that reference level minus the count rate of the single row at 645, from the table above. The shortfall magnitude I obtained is -2.9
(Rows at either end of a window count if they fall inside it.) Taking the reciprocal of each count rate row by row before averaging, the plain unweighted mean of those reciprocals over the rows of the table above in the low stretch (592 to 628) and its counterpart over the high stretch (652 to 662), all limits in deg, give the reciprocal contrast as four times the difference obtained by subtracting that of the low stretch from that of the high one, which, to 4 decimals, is -0.0030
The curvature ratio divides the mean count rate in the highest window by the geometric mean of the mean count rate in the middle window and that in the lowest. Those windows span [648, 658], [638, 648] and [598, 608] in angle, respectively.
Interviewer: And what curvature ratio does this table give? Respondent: 1.15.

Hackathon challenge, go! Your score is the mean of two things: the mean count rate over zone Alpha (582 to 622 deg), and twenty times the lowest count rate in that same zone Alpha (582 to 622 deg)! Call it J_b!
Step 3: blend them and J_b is 2091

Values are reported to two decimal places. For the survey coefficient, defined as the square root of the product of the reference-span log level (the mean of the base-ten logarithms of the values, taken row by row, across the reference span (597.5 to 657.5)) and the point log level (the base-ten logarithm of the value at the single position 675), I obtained 2.52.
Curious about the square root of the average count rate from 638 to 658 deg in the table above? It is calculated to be 17.9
